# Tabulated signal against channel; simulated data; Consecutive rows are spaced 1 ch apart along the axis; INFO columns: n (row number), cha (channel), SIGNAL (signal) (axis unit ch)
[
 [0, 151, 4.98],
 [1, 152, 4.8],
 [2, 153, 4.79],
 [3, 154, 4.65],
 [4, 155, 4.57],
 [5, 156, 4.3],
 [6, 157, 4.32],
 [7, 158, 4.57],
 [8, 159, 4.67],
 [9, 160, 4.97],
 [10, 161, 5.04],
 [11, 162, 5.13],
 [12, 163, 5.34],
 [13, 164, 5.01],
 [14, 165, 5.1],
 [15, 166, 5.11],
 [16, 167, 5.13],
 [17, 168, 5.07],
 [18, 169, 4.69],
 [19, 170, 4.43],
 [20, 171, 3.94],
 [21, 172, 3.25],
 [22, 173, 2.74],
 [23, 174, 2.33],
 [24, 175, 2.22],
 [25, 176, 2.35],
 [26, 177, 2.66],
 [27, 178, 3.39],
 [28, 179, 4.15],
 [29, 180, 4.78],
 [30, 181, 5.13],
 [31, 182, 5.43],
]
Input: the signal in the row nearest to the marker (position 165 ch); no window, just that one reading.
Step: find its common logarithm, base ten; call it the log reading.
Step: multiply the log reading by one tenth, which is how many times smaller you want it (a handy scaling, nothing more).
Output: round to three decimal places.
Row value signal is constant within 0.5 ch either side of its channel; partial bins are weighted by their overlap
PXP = 0.071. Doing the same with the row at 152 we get 0.068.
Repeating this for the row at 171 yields 0.060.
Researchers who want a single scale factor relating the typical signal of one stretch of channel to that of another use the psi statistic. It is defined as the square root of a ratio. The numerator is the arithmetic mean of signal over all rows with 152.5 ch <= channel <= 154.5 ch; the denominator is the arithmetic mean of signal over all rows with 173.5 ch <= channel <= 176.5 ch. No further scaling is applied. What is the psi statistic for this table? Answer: 1.43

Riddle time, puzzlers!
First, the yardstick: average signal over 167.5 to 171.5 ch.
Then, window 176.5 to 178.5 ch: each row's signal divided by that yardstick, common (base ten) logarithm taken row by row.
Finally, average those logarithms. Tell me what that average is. -0.18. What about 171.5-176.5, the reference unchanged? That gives -0.25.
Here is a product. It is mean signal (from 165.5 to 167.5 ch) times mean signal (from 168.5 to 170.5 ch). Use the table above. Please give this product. 23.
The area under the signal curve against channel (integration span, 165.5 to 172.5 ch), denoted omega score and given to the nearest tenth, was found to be 31.6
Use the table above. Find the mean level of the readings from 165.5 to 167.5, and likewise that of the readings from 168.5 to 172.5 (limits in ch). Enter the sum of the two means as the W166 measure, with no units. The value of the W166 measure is 9.2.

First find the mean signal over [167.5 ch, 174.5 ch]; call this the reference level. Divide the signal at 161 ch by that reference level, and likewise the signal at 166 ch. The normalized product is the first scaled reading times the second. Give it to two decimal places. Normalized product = 1.80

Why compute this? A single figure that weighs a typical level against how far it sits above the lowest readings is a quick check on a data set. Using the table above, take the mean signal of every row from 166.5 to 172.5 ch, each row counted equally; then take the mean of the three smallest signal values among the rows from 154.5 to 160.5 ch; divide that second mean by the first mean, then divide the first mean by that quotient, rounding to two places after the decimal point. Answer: 4.44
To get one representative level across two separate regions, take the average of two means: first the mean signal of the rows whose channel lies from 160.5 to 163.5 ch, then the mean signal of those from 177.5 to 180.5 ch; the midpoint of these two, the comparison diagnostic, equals 4.6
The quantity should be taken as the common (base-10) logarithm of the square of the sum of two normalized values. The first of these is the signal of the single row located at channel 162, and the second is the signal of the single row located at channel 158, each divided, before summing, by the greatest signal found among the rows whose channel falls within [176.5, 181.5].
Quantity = 0.553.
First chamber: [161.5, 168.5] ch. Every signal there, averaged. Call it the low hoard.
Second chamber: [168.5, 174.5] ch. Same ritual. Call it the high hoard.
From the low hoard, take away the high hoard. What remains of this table 1.6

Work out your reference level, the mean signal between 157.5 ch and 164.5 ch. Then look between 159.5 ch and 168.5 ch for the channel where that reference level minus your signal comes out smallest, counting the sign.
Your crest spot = 163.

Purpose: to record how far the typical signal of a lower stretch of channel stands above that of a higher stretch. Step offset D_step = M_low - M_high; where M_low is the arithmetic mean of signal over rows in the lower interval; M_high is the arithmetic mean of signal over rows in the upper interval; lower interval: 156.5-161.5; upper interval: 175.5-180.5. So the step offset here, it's 1.2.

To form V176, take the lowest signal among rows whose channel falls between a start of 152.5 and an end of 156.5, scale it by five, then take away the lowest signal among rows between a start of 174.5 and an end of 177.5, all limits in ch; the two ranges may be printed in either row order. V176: 19.3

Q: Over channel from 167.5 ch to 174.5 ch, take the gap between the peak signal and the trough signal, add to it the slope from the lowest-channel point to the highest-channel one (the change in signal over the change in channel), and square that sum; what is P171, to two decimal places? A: 5.21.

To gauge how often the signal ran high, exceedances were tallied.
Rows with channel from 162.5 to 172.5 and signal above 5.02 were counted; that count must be 5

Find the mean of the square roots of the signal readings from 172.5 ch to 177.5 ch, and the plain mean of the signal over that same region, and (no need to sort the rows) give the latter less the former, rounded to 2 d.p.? 0.89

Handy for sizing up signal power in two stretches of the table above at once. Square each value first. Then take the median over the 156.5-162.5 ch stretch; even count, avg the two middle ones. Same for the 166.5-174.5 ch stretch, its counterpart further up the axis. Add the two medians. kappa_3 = 41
